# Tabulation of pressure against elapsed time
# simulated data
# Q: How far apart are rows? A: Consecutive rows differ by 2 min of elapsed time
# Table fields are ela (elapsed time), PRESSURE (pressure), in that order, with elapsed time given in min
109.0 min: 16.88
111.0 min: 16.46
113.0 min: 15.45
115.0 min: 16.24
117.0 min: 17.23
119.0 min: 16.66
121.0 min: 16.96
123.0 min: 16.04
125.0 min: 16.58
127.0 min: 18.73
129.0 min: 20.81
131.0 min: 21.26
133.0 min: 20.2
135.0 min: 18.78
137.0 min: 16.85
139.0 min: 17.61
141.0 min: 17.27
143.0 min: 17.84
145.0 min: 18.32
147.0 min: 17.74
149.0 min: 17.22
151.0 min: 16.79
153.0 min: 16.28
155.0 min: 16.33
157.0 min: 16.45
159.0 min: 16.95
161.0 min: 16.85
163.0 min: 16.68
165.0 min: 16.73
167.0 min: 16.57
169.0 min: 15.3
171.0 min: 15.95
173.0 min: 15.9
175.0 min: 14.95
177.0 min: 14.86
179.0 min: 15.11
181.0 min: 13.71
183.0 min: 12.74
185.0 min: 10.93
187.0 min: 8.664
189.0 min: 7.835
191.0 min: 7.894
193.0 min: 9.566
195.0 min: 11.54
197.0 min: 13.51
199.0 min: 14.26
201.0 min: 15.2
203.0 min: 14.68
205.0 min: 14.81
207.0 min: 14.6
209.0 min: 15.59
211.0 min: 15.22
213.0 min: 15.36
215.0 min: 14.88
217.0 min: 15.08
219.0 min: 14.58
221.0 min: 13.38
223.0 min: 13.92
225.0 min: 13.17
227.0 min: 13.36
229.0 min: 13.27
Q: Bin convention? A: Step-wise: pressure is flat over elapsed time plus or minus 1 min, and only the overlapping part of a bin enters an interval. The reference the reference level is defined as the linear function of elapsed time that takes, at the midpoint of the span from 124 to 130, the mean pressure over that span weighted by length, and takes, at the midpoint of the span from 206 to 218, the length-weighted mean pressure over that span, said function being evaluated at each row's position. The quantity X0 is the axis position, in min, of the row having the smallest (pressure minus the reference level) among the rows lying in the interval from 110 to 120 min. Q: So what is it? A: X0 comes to 113.0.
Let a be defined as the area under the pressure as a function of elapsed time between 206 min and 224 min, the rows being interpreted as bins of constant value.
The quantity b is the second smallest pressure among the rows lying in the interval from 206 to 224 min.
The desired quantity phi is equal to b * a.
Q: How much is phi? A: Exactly 3692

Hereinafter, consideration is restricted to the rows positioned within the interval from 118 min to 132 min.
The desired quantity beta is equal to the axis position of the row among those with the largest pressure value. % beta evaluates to 131.0 min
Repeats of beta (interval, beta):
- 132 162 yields 133.0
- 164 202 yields 165.0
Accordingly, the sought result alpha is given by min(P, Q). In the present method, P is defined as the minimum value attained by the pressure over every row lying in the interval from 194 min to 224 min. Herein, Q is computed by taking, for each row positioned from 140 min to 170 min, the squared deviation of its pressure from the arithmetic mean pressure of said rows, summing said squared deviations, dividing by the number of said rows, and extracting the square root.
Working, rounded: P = 11.54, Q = 0.7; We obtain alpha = 0.7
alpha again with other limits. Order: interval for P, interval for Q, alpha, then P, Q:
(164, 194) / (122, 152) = 1.5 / 7.835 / 1.5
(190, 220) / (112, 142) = 1.7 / 7.894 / 1.7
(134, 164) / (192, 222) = 1.6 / 16.28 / 1.6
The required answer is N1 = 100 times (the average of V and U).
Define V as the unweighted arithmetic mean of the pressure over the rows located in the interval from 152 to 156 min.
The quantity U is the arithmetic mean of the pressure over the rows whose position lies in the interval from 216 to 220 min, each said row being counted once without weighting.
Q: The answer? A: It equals 1557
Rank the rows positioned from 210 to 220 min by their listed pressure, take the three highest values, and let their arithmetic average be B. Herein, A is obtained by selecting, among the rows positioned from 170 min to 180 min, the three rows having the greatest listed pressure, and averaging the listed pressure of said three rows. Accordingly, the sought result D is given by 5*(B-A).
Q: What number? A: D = -2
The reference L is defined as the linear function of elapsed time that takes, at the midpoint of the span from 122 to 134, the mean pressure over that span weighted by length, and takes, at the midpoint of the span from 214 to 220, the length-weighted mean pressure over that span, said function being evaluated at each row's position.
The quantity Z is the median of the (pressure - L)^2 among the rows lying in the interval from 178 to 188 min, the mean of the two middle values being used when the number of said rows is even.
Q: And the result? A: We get 13.5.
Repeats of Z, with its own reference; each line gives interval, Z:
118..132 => 6.1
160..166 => 0.3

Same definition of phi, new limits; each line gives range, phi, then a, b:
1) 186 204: 1629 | 206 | 7.894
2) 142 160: 5027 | 308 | 16.33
